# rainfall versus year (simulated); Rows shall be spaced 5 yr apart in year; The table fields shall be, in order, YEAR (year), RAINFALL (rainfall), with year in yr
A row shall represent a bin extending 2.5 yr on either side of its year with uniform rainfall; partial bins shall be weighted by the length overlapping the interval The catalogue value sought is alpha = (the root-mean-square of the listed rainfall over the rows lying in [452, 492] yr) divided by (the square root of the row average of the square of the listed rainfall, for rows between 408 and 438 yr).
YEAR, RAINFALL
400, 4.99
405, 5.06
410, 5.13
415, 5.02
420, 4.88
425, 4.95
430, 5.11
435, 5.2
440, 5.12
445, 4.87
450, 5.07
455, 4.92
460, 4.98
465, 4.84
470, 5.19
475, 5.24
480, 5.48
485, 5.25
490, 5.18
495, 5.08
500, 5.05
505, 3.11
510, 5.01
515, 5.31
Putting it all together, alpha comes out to 1.02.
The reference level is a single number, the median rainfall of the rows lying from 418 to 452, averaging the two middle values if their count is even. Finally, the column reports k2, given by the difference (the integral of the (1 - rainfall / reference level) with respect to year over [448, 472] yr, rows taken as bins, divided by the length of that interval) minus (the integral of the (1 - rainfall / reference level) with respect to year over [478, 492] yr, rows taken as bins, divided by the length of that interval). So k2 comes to 0.06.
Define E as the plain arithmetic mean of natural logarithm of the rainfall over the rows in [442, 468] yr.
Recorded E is 1.60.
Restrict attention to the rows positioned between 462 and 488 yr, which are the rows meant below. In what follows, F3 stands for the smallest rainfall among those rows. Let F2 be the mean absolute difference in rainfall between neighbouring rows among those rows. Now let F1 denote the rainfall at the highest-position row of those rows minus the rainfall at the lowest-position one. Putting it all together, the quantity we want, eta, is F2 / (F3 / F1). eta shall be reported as 0.018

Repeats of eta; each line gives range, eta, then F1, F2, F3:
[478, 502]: -0.009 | -0.4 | 0.11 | 5.05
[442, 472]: 0.012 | 0.3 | 0.18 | 4.84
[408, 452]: -0.002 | -0.1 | 0.14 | 4.87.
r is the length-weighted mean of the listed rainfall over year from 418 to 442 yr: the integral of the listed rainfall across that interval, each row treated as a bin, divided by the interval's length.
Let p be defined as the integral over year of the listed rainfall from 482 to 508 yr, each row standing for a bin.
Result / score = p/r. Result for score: 24.5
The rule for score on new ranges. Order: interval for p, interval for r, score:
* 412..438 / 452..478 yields 26.0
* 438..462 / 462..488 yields 23.0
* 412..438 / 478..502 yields 25.2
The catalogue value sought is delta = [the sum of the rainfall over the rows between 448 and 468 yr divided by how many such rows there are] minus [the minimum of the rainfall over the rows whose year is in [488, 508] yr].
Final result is 1.84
